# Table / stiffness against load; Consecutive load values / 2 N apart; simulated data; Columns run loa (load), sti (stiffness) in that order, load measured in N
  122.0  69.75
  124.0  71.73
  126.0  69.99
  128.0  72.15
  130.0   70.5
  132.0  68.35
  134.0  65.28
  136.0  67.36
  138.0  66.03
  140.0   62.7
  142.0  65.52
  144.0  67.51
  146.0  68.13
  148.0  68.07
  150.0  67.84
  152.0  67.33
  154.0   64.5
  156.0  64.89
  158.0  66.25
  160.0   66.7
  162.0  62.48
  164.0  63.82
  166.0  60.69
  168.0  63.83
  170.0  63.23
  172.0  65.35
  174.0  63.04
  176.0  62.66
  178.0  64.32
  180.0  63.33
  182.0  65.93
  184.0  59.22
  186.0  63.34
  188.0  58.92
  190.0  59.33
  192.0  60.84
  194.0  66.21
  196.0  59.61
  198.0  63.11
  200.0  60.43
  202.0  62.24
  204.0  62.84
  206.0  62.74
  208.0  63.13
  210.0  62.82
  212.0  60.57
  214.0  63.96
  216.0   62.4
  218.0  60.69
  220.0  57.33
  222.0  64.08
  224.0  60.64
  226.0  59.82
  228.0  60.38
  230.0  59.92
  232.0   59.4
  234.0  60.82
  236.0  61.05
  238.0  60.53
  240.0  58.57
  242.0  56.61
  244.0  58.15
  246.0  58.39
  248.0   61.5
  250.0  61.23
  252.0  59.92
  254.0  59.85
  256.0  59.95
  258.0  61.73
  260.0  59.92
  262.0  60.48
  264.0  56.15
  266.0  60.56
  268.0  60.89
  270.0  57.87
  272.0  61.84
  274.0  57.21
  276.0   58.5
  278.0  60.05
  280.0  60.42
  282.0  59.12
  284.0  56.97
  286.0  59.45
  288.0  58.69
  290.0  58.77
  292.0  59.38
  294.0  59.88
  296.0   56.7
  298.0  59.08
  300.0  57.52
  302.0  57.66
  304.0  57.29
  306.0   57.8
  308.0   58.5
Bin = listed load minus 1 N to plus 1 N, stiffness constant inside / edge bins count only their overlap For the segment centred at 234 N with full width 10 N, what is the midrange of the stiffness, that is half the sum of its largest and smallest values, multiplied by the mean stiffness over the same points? 3634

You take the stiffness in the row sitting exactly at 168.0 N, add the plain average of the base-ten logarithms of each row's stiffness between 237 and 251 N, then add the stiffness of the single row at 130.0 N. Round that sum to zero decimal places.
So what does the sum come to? 136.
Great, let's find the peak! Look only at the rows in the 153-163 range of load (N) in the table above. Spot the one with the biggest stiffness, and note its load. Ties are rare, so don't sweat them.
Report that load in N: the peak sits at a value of 160.0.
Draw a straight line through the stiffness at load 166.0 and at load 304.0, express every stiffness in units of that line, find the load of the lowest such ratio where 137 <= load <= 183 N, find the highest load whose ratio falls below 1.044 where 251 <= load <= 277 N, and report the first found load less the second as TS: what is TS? -110 N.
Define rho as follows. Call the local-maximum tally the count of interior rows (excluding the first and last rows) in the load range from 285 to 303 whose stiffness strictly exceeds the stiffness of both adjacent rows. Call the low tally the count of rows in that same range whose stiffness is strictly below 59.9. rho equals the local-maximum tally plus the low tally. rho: 11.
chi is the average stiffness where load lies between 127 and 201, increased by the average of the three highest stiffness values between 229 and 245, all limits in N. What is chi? 125.4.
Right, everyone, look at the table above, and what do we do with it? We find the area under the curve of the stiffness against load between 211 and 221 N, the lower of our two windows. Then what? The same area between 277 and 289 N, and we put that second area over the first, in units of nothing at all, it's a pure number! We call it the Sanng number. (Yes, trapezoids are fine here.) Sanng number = 1.2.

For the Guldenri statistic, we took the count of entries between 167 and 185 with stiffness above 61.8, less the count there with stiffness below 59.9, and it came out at 7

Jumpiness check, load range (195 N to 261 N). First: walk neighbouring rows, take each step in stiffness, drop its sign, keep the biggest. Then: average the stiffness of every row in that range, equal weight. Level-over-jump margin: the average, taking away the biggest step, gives 54.0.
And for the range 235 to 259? 56.7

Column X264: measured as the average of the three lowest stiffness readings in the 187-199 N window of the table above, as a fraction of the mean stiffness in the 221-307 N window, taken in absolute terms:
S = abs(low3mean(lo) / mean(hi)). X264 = 1.00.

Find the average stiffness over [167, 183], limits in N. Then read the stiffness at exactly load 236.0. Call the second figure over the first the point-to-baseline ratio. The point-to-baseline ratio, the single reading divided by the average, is 0.95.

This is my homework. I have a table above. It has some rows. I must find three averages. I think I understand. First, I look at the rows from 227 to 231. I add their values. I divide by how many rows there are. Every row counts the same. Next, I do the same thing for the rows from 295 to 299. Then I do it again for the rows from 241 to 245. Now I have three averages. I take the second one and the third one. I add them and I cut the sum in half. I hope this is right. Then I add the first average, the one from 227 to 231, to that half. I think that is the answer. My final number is 118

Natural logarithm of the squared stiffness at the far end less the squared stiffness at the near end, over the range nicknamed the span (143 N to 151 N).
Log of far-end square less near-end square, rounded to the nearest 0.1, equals 3.8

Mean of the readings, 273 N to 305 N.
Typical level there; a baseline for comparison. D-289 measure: 58.5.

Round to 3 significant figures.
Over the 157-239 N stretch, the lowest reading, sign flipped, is -57.3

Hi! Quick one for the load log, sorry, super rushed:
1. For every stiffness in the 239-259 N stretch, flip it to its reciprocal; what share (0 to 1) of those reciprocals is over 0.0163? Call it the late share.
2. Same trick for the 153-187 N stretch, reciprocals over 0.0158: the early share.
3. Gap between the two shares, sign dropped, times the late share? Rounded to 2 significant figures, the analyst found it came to 0.36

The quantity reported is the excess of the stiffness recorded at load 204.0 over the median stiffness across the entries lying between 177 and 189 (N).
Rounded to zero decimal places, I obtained 0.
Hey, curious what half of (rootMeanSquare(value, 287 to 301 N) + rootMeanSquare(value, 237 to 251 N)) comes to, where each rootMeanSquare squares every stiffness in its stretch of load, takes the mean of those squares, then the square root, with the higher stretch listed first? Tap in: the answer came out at 58.9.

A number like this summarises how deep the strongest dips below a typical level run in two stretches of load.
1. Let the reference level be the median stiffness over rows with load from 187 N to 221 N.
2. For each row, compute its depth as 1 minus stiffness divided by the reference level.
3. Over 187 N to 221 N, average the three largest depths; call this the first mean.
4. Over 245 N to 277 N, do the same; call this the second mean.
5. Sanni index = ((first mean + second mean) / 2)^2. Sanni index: 0.0051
